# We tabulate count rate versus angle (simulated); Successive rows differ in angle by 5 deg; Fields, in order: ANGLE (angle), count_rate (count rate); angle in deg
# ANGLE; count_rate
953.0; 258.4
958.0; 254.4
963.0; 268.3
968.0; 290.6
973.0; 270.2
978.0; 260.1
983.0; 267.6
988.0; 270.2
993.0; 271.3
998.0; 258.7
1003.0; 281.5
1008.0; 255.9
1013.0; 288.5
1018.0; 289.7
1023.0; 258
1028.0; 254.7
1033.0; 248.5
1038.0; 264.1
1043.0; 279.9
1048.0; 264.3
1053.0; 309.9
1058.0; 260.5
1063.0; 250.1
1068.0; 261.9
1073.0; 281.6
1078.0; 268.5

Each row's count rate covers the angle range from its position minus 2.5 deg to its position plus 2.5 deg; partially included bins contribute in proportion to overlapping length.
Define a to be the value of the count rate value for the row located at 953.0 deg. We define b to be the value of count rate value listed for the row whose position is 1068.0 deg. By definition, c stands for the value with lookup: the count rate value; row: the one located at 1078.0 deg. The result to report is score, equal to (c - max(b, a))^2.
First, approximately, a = 258.4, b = 261.9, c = 268.5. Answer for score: 44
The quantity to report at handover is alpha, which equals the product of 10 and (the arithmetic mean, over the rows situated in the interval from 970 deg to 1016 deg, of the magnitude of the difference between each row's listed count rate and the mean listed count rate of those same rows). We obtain 78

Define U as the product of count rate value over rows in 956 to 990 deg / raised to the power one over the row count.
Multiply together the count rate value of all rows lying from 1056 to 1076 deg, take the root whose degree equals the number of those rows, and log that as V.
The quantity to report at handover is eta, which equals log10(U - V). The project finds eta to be 0.72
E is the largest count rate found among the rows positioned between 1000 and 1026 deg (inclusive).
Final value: 289.7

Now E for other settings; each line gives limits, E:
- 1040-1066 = 309.9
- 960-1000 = 290.6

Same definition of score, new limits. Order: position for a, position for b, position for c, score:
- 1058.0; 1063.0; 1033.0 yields 144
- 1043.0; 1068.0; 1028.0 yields 635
